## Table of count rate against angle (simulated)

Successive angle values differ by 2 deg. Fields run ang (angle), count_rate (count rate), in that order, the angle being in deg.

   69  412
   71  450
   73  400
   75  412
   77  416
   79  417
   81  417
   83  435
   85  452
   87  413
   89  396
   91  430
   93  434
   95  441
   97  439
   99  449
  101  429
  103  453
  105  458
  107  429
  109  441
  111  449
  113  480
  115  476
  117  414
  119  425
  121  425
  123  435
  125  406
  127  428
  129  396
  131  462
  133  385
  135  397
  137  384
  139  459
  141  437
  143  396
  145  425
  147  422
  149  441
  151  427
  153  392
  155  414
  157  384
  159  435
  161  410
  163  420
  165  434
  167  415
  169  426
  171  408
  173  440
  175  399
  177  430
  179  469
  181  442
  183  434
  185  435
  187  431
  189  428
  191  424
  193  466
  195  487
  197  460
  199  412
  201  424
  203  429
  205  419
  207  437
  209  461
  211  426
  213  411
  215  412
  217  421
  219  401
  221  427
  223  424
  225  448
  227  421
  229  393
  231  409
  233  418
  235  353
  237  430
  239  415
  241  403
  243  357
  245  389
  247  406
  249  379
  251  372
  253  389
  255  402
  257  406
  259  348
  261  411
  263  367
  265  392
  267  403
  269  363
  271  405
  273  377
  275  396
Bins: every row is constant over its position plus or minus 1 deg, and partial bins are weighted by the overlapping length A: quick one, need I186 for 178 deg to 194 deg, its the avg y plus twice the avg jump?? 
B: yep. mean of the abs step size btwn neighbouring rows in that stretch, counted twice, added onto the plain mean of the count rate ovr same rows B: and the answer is 467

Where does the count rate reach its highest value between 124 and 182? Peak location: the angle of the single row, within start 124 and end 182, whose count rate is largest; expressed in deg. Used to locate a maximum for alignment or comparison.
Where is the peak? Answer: 179 deg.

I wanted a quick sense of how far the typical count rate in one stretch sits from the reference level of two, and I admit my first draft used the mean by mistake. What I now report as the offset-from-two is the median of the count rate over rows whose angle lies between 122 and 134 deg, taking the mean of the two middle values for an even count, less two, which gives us 415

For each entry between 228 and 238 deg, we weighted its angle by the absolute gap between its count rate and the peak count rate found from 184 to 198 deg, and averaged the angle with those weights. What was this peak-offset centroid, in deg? 232.9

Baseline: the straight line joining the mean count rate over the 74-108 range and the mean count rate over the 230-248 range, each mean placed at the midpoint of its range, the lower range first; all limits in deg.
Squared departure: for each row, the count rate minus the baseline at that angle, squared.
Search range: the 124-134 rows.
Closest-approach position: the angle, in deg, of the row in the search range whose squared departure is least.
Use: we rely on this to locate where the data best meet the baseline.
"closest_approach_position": 127 deg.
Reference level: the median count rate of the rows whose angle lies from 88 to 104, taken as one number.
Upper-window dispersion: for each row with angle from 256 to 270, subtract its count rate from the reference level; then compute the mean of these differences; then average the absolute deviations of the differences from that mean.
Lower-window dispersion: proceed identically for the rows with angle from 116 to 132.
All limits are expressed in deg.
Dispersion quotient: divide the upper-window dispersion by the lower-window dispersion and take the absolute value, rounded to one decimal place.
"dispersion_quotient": 1.5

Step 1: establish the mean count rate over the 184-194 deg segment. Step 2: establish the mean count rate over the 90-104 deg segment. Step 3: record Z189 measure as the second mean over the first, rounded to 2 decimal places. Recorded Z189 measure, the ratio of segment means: 1.01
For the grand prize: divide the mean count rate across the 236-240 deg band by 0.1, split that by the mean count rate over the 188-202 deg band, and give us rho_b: 9.5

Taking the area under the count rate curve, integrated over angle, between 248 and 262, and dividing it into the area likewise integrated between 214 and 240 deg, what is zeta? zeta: 1.98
